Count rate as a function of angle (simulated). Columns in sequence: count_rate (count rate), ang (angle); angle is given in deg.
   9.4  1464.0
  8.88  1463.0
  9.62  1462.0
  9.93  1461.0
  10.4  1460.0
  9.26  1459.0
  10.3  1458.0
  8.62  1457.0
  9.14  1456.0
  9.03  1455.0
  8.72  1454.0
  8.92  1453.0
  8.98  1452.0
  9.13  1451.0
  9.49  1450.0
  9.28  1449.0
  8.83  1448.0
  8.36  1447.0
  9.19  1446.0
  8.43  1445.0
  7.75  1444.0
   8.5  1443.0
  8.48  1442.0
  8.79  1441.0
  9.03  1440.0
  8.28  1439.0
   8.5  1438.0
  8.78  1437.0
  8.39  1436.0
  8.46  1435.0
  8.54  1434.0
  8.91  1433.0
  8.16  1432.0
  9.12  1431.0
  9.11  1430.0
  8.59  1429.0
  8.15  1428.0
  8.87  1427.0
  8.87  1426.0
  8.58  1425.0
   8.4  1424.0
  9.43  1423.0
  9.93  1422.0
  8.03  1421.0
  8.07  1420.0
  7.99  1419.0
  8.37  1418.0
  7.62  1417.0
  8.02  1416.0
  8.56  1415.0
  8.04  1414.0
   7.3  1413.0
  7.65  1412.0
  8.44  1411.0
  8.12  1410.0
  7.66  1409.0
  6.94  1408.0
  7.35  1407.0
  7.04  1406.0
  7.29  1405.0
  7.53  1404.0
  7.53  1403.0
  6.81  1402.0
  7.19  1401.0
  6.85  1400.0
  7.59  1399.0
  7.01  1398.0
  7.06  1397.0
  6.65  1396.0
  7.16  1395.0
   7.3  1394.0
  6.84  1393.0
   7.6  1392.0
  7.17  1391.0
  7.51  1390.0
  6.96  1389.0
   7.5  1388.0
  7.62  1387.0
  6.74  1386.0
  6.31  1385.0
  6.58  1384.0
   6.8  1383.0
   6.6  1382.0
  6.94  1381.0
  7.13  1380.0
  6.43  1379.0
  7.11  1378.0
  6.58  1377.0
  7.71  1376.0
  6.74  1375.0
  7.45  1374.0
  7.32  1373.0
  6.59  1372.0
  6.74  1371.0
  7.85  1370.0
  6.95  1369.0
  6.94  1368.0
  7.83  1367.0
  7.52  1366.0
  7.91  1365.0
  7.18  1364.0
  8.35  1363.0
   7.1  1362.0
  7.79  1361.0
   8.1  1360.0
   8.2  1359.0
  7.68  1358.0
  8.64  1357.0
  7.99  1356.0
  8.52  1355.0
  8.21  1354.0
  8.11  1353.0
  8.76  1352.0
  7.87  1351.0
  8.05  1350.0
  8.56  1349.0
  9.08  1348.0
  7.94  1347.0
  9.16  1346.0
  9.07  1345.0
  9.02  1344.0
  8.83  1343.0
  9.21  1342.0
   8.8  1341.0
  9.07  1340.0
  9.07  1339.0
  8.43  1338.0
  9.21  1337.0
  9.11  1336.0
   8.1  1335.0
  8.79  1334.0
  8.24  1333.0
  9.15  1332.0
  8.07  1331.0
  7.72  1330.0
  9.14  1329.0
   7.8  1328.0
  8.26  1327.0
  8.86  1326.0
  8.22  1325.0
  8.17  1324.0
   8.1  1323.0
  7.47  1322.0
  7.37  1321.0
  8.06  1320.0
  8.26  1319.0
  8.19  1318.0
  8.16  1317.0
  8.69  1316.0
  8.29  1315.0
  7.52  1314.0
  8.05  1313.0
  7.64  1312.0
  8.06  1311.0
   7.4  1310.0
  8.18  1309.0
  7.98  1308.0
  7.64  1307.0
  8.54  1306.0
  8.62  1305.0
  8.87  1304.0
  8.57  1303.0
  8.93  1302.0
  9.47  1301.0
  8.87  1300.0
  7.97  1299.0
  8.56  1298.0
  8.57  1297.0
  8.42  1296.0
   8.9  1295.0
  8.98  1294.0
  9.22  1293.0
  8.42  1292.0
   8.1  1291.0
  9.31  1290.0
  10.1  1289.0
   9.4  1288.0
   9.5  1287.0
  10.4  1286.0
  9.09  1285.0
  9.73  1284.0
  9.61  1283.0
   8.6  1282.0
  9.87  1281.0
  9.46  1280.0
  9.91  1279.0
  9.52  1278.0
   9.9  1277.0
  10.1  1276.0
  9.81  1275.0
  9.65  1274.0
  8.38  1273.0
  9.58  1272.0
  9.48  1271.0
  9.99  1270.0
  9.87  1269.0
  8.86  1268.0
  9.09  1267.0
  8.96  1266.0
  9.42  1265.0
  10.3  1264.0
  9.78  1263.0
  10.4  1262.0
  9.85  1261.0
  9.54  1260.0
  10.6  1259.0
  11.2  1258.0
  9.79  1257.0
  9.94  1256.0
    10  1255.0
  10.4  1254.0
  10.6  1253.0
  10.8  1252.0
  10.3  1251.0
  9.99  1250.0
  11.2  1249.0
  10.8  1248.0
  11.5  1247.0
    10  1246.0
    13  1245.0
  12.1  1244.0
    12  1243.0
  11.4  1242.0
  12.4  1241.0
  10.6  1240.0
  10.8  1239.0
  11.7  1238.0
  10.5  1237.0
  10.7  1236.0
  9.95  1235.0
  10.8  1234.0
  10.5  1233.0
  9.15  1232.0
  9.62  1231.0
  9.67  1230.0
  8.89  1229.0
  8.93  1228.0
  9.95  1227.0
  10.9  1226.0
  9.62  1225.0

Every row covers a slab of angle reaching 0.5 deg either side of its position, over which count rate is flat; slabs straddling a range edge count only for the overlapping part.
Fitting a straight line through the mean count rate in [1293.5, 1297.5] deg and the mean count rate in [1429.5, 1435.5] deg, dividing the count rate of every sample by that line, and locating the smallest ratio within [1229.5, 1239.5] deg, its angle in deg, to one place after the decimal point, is 1232.0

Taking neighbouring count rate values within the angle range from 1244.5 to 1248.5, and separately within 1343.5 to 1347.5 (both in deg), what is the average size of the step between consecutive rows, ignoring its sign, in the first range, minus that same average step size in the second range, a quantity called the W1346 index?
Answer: 1.3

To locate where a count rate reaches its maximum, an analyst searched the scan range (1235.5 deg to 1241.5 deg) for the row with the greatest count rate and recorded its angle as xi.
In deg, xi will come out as 1241.0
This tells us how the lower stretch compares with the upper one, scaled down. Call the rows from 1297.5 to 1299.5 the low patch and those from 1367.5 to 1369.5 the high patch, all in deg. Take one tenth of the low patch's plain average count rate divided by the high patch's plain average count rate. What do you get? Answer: 0.119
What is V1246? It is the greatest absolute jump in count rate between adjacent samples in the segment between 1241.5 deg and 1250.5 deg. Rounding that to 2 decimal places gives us 3.00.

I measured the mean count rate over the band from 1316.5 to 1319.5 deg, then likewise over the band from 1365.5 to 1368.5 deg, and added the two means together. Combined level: 15.6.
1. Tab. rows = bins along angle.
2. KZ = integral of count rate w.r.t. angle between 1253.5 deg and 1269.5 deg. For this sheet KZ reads 158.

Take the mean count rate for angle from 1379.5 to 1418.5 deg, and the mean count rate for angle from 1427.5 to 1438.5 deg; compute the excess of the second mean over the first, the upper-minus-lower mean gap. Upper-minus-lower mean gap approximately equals 1.3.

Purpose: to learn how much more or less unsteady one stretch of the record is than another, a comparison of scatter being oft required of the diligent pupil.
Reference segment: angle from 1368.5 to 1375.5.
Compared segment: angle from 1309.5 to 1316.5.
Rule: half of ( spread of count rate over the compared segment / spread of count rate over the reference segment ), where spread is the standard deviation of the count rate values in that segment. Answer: 0.5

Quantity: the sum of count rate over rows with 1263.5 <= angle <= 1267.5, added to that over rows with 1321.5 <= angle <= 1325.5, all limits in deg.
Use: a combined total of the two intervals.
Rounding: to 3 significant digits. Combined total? 69.7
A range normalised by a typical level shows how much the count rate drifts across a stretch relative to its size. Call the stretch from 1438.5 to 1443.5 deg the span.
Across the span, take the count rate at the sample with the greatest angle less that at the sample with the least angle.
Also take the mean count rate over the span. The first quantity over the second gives 0.026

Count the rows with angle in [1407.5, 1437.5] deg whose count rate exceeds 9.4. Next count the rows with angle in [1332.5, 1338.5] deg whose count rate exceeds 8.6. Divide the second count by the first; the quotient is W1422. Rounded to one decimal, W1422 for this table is 1.5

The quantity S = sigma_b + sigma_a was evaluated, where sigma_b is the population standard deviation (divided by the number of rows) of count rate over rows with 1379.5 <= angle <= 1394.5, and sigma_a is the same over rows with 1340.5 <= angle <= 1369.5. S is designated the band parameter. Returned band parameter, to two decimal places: 1.05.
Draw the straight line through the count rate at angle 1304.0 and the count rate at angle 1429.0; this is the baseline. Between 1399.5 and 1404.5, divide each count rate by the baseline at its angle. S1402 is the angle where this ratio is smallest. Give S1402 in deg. 1402.0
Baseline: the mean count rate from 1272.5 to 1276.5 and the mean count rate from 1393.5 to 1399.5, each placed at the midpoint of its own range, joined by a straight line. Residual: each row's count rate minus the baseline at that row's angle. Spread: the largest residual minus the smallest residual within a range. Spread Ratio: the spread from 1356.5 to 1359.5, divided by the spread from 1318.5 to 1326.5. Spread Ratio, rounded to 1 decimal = 0.6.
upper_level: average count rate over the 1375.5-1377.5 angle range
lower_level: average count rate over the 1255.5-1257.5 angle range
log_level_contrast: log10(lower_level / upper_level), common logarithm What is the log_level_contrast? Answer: 0.14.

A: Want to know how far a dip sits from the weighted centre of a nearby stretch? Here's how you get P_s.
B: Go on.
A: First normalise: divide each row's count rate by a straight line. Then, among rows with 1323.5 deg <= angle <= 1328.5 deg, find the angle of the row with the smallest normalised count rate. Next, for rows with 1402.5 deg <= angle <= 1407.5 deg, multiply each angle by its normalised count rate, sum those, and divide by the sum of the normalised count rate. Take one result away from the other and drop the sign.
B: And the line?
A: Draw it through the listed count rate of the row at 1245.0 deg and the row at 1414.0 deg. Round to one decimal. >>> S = 77.0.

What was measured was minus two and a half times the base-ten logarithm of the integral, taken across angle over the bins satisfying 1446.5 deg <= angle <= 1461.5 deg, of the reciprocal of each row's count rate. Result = -0.53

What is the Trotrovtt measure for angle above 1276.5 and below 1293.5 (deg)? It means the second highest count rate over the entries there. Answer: 10.1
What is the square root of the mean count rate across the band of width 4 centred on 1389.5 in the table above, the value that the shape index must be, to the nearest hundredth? 2.70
